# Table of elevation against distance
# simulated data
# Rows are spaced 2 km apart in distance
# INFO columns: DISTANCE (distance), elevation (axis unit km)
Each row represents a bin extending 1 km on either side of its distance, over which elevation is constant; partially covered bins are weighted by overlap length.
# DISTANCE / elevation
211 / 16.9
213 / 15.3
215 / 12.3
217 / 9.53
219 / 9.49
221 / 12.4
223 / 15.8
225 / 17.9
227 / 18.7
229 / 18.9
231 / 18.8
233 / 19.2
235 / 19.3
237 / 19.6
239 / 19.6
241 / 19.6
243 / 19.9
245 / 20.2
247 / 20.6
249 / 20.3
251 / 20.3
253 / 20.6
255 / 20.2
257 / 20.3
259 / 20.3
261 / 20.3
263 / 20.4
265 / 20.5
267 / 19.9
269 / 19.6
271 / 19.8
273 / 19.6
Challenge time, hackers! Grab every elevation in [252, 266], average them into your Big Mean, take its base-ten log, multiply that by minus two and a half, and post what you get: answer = -3.27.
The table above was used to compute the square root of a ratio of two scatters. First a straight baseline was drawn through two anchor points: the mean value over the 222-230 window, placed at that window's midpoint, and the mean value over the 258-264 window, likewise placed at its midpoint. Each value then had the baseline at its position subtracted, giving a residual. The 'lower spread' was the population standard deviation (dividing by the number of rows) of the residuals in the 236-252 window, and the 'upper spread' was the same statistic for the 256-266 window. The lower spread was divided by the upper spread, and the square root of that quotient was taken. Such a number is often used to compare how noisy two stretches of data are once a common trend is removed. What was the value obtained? 1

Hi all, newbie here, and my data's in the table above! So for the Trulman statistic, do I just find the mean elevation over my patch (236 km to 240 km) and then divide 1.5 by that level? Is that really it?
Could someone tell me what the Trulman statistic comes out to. 0.0765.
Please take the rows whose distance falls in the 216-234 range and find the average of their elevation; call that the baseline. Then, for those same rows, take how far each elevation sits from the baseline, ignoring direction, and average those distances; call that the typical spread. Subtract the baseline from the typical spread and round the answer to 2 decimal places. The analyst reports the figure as -12.19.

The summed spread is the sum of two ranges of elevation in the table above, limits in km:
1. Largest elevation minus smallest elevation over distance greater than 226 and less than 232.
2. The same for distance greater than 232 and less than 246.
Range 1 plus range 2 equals 1.2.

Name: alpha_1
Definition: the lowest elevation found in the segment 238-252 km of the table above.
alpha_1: 19.6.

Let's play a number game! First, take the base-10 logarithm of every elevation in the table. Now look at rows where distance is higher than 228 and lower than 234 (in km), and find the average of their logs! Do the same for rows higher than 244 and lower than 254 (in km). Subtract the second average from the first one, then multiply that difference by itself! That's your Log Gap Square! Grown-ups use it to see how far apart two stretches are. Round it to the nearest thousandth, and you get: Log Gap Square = 0.001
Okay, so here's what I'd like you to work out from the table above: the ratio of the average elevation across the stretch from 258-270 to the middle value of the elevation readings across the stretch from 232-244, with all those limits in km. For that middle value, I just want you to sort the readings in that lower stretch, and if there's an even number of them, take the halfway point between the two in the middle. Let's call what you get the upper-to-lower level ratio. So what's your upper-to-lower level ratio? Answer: 1.03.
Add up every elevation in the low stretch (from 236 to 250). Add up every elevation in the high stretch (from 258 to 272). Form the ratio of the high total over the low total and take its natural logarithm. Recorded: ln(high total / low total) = 0.01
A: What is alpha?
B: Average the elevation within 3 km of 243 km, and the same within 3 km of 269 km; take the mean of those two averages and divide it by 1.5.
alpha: 13.2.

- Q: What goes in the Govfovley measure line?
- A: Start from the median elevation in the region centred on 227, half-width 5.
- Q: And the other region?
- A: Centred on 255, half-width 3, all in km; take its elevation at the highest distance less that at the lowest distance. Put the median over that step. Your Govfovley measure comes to -62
